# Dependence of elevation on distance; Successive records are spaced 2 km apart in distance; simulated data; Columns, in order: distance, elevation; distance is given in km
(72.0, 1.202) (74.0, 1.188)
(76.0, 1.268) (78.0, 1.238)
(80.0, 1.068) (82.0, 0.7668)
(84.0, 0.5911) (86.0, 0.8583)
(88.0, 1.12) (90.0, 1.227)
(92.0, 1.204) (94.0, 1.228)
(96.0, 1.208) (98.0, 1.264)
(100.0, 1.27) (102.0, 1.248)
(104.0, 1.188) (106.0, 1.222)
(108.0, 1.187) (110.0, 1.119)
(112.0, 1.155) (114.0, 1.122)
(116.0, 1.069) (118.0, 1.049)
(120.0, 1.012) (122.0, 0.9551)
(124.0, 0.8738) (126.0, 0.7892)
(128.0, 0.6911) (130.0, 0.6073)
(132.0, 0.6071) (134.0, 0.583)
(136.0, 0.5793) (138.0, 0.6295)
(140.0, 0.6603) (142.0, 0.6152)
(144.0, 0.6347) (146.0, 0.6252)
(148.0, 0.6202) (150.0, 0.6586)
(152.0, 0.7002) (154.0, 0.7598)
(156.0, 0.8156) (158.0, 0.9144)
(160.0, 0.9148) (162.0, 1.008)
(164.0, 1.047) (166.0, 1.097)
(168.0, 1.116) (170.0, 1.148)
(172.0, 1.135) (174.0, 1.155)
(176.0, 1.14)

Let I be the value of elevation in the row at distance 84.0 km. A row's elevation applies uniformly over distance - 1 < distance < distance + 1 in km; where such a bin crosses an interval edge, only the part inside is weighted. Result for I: 0.5911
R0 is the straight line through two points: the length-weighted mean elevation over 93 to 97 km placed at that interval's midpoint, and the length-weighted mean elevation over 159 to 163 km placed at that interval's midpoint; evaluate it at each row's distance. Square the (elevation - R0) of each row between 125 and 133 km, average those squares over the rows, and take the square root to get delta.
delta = 0.42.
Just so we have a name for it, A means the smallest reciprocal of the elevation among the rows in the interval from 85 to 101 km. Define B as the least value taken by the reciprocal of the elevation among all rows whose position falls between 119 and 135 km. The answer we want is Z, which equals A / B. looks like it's 0.80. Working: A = 0.79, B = 0.99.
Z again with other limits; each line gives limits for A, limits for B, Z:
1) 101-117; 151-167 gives 0.88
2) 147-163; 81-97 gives 1.22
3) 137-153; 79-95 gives 1.75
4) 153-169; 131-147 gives 0.59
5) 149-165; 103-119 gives 1.17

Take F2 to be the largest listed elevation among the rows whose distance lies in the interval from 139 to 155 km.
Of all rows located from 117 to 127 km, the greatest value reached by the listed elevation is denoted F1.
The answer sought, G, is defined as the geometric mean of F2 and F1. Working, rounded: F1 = 1.049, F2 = 0.7598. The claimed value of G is 0.89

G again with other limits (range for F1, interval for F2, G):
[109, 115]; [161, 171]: 1.15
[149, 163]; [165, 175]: 1.08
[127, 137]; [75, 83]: 0.94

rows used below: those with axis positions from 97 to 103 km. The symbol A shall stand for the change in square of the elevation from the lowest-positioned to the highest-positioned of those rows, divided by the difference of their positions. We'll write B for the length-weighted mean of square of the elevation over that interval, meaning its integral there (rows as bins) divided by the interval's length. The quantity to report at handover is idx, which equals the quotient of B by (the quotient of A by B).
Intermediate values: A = -0.01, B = 1.59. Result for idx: -251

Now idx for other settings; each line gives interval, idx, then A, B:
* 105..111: -32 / -0.06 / 1.38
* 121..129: -7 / -0.07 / 0.69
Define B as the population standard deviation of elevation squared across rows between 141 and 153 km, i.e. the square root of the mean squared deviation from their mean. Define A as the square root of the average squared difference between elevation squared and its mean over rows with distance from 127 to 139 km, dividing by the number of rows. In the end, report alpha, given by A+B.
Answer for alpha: 0.09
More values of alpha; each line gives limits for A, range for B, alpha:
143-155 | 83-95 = 0.51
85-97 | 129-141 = 0.31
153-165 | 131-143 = 0.22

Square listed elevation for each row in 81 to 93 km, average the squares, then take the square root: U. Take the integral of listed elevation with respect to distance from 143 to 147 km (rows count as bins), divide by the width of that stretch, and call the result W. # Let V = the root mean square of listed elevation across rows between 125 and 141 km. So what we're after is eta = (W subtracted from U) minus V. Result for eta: -0.3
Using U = 0.99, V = 0.65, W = 0.63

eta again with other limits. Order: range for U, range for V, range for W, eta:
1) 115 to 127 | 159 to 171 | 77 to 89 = -1.0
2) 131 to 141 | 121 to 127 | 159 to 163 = -1.2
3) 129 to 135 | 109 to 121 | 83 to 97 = -1.6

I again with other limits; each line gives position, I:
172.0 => 1.135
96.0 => 1.208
